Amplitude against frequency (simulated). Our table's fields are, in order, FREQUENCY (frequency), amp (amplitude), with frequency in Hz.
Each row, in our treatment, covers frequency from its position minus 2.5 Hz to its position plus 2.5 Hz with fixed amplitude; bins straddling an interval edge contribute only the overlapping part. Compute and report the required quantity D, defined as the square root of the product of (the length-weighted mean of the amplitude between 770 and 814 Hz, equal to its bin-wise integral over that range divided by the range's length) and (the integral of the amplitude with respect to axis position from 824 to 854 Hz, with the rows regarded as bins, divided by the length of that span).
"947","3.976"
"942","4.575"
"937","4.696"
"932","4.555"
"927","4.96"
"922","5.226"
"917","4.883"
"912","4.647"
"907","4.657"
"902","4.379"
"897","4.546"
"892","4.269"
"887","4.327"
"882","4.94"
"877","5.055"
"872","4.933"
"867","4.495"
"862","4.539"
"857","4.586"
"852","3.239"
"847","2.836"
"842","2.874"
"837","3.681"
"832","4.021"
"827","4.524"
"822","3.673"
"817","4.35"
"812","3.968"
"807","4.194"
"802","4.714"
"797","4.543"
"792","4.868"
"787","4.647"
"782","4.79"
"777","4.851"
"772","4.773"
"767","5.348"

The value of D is 4.03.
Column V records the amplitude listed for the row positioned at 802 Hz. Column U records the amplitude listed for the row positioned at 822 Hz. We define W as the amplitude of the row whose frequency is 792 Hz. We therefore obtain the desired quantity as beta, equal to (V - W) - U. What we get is -3.8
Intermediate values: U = 3.673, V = 4.714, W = 4.868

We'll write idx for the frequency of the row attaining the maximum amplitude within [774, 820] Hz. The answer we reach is 792 Hz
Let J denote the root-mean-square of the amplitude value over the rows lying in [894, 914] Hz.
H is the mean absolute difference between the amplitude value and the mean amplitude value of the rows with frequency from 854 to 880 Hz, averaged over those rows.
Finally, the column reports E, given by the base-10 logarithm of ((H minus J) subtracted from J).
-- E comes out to 0.95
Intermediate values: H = 0.22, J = 4.6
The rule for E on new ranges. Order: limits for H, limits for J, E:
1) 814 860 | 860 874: 0.94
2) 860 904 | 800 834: 0.91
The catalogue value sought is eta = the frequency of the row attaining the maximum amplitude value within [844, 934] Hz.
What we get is 922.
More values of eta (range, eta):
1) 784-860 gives 792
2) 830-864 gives 857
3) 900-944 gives 922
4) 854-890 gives 877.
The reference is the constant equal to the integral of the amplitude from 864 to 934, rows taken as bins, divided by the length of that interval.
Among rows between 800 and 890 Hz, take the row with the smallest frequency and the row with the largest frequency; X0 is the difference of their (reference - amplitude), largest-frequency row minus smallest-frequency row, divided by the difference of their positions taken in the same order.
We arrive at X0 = 0.005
